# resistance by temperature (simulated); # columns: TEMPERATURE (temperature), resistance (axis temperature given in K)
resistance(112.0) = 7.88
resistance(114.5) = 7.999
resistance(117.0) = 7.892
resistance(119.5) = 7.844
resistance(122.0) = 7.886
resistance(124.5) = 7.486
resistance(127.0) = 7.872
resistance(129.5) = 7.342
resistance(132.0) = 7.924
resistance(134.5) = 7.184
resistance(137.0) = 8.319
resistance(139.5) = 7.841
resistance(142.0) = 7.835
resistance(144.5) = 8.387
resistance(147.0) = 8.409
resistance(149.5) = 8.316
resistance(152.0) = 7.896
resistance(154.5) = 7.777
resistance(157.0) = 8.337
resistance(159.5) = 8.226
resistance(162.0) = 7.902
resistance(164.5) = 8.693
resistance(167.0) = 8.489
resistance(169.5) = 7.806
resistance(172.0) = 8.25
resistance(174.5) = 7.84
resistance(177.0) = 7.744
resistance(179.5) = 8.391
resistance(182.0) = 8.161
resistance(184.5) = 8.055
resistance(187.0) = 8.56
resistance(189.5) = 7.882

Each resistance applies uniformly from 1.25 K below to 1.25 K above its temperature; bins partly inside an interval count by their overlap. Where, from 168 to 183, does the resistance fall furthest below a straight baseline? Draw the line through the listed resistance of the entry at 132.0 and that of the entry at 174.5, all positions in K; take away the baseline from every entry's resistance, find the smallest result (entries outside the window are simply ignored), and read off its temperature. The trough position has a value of 177.0 K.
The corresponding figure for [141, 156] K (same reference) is 154.5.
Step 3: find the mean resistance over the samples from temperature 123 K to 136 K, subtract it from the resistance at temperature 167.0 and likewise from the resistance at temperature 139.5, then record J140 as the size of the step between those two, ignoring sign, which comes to 0.65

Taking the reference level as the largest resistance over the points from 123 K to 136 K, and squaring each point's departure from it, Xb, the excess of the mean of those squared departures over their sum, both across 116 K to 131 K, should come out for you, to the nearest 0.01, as -0.45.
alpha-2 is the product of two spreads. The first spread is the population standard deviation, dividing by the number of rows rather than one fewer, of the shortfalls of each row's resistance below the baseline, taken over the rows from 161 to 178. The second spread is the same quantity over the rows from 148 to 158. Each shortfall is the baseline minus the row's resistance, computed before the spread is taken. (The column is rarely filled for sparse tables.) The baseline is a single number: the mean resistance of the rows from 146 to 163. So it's 0.086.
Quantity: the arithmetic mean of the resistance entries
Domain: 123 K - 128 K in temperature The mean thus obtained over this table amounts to 7.68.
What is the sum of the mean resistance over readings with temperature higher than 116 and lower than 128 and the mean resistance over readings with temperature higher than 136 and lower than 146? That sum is 15.9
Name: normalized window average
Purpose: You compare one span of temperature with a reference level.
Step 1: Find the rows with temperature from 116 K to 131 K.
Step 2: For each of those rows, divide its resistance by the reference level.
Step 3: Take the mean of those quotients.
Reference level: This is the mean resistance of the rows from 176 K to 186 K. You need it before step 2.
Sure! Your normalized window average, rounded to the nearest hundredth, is 0.95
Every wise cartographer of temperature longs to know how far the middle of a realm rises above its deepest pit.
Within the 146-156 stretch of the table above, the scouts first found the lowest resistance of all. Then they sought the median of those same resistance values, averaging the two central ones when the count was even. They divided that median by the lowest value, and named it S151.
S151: 1.042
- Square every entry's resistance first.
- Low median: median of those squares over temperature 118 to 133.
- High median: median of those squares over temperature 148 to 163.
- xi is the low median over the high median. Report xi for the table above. 0.949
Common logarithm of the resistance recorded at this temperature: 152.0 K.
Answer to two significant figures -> 0.90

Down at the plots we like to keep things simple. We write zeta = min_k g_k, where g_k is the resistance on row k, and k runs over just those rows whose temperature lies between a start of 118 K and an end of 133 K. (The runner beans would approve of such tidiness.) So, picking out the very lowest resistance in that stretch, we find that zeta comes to 7.342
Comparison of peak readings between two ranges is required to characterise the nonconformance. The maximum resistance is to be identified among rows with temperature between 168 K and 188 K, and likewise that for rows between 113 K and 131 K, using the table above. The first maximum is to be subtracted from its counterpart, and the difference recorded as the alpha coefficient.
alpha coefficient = -0.6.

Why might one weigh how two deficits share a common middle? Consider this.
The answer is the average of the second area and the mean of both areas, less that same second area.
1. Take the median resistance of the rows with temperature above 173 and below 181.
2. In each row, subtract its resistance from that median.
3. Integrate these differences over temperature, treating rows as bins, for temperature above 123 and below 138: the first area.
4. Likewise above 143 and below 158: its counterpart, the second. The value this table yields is 1.9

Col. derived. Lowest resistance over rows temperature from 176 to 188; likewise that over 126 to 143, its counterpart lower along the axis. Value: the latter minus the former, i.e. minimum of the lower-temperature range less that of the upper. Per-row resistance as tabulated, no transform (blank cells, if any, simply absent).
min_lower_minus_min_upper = -0.56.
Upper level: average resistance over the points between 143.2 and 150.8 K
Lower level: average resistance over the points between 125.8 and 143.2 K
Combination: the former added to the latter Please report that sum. 16.1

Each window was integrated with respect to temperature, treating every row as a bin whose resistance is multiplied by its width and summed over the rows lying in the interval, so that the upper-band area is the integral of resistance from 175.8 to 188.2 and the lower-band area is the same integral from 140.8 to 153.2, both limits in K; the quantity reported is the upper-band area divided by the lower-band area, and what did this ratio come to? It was 1.00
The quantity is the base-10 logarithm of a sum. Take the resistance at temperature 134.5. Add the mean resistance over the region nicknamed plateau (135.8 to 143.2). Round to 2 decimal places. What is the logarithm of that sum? 1.18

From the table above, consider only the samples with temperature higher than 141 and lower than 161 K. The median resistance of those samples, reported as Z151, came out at 8.27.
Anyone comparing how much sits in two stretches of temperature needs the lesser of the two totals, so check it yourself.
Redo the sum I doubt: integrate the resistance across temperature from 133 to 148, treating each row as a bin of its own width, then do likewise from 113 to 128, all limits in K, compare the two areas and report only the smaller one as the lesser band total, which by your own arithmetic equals 117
